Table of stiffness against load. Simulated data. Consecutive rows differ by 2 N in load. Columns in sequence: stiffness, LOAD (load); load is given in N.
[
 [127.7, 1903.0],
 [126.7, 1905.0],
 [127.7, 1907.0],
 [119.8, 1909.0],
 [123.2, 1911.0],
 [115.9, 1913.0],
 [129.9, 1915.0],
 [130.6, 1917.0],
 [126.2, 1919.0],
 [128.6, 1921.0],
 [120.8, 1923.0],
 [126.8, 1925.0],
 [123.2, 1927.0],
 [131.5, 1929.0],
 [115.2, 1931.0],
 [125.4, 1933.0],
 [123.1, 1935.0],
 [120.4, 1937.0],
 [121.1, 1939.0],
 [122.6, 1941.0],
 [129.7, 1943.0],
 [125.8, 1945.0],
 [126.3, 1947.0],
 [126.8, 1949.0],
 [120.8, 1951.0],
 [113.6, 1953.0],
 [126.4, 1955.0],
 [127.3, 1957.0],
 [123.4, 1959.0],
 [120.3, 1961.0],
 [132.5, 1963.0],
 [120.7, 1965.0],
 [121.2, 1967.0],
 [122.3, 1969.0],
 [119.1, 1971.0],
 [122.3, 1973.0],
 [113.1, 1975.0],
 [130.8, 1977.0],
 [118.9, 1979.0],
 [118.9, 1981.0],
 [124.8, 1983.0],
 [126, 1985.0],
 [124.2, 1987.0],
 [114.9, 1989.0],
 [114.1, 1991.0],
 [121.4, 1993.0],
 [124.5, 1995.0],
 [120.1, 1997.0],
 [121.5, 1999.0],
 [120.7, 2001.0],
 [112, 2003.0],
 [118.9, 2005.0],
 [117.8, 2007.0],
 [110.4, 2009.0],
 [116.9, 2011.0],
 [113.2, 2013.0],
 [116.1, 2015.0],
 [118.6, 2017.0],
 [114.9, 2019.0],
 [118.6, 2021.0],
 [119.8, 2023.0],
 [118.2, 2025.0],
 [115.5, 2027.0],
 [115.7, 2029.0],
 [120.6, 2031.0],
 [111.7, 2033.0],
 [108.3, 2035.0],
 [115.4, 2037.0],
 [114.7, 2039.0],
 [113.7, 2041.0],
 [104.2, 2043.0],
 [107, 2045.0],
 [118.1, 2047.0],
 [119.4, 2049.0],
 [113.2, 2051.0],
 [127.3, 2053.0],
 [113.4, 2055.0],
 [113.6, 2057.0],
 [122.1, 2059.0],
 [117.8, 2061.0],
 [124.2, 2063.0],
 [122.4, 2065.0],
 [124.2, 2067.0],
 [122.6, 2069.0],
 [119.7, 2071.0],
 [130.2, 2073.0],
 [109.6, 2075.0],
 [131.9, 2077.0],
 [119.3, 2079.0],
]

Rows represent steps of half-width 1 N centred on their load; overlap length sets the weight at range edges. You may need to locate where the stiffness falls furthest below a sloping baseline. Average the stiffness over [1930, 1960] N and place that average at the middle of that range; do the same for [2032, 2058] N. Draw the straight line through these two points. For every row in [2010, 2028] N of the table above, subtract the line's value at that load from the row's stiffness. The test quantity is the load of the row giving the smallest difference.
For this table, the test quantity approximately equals 2013.0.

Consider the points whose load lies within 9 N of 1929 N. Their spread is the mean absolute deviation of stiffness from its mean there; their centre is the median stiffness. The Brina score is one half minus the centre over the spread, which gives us -33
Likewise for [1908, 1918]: -24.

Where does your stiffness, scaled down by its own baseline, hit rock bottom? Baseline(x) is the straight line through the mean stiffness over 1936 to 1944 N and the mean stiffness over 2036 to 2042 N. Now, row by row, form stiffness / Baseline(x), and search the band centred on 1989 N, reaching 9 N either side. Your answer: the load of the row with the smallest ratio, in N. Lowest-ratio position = 1991.0 N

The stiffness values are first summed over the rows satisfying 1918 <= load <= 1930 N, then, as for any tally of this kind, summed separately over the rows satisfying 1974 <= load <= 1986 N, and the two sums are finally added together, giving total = 1490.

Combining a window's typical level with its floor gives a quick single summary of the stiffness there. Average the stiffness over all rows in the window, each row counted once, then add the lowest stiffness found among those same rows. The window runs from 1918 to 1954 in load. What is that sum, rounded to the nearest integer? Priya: 237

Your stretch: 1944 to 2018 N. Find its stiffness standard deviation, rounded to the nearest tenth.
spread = 5.2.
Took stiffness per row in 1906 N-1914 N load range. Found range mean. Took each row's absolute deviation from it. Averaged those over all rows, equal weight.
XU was 3.8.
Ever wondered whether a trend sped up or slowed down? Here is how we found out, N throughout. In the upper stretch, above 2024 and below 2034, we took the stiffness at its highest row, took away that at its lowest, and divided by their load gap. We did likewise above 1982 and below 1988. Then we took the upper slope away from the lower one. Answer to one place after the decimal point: 0.7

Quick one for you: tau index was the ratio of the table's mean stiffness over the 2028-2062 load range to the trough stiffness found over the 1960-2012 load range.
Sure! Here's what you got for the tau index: 1.04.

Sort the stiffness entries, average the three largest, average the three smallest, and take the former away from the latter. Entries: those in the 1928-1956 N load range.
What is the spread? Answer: -13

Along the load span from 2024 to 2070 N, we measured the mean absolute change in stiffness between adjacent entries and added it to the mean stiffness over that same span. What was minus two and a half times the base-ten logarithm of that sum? -5.21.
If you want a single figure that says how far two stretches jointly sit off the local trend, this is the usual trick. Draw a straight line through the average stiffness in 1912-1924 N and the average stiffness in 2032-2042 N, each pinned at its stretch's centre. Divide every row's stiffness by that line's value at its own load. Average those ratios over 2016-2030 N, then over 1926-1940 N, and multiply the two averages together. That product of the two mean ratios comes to 1.019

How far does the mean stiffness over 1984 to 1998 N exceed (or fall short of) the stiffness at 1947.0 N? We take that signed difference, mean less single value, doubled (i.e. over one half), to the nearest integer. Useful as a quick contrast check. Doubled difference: -11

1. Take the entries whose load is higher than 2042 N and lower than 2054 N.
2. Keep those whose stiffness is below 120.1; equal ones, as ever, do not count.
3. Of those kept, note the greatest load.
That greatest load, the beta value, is 2051.0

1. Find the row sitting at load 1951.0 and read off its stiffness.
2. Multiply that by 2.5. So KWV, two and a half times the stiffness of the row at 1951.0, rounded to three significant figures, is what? 302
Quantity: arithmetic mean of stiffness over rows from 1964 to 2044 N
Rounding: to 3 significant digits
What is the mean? 118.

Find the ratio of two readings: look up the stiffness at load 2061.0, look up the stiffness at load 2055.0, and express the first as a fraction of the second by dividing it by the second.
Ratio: 1.04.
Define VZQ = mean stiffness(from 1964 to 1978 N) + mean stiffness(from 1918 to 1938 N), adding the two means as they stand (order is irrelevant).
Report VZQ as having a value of 245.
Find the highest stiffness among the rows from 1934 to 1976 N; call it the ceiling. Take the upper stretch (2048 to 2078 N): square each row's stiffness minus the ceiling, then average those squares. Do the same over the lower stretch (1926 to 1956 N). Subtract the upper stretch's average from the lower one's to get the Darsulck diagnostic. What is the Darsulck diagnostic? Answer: -73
